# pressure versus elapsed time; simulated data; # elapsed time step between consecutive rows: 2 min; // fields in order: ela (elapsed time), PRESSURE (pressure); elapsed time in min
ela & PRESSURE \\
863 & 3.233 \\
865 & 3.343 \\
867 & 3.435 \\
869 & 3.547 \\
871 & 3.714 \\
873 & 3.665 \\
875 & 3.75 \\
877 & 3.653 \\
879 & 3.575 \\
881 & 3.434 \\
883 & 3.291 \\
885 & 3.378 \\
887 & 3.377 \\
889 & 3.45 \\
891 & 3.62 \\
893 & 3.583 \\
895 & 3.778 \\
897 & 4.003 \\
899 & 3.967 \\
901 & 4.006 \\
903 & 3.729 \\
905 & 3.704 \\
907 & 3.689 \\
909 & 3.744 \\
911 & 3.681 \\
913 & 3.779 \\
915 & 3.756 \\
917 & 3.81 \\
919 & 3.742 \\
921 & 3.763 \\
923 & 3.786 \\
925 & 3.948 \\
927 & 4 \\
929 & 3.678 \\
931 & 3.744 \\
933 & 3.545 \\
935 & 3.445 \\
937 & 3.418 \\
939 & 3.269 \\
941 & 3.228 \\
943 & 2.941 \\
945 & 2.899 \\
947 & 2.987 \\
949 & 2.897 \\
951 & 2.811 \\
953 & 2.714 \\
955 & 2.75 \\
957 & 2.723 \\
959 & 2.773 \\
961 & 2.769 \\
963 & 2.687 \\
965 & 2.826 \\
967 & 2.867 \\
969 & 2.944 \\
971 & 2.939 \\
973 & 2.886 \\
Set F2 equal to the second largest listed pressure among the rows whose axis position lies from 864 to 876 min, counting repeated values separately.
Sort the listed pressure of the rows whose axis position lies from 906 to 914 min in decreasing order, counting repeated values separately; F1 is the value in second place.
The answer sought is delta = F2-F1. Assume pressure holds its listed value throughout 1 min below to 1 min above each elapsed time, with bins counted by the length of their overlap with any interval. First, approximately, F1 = 3.744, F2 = 3.714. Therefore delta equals 0.0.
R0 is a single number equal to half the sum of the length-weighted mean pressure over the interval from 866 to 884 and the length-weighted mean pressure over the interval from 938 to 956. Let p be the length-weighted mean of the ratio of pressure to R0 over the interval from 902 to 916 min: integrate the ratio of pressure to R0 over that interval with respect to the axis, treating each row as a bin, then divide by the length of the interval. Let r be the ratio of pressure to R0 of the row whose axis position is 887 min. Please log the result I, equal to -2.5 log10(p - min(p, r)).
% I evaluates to 2.42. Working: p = 1.15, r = 1.04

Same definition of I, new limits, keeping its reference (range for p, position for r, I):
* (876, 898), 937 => 3.41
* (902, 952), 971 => 1.87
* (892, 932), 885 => 2.23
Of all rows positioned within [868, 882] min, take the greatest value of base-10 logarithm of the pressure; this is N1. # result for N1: 0.574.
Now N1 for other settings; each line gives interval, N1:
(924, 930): 0.602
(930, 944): 0.573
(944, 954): 0.475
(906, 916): 0.577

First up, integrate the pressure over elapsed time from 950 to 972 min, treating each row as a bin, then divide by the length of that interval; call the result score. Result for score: 2.8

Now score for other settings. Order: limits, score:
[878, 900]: 3.6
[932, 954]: 3.1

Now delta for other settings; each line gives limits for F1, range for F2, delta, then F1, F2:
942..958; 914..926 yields 0.9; 2.941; 3.81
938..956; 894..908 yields 0.8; 3.228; 4.003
